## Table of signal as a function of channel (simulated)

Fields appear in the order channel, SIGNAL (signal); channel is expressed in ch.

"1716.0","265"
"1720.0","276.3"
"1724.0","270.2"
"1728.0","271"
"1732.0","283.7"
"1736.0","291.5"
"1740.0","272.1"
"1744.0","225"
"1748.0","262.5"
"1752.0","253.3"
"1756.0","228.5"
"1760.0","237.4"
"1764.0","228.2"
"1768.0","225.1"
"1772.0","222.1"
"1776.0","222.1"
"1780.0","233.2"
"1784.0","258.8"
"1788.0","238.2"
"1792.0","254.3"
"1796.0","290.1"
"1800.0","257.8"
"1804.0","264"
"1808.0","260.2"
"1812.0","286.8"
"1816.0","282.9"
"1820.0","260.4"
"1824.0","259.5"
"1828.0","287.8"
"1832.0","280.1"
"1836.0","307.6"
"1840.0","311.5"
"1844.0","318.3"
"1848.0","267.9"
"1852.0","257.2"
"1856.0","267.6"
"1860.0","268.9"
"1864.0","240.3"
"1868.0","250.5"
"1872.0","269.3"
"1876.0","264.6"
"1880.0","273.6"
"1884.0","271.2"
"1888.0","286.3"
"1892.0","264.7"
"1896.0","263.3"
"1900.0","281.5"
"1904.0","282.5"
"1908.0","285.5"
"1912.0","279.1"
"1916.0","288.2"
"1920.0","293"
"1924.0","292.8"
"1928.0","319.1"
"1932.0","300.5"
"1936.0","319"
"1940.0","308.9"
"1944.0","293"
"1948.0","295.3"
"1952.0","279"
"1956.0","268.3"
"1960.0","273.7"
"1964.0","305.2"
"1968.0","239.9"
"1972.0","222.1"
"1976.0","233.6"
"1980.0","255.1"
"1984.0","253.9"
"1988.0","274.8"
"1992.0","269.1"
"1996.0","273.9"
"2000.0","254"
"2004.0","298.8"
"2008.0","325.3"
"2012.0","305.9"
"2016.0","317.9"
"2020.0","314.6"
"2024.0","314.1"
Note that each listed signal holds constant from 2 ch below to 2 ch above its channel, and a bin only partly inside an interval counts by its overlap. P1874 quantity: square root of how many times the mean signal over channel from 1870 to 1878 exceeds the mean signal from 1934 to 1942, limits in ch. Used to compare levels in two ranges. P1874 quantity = 0.92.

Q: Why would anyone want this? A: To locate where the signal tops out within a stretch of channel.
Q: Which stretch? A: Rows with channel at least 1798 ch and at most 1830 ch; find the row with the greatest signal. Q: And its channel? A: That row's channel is 1828.0 ch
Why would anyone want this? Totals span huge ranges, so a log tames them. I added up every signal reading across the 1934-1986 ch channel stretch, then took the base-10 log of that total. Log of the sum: 3.55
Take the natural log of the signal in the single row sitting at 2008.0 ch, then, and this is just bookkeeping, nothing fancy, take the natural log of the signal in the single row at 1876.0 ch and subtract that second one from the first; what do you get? 0.21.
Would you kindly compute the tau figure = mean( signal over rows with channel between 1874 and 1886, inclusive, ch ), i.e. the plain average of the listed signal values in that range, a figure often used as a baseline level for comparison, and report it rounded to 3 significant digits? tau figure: 270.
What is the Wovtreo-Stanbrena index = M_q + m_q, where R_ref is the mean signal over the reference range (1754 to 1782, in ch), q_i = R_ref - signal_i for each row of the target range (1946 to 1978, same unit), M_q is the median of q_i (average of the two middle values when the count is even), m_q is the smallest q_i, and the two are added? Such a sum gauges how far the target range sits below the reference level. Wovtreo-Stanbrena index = -120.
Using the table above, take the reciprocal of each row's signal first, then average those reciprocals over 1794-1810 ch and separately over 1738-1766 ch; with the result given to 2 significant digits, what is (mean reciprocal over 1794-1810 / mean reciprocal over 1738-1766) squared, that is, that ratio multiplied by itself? 0.82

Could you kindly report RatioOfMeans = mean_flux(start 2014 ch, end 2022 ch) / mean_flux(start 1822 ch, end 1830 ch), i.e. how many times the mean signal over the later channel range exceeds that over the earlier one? 1.16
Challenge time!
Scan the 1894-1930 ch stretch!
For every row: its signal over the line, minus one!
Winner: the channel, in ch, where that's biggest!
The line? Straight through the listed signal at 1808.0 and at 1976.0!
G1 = 1928.0 ch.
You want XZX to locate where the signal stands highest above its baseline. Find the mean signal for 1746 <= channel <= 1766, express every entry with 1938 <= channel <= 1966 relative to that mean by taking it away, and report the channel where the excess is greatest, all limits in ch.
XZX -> 1940.0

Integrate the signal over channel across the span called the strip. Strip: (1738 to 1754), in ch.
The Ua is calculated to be 4052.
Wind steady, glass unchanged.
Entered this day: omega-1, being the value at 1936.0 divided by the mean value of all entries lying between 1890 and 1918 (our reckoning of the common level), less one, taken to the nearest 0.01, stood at 0.15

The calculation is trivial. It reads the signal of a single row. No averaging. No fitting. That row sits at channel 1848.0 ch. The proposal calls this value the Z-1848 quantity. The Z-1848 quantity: 267.9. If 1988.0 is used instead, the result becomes 274.8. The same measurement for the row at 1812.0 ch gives 286.8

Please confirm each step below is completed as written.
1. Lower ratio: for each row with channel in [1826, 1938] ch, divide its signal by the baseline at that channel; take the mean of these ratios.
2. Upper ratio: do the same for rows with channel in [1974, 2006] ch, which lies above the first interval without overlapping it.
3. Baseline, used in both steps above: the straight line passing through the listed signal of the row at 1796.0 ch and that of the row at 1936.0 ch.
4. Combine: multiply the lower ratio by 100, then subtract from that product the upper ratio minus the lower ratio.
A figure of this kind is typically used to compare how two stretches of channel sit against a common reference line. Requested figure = 91.7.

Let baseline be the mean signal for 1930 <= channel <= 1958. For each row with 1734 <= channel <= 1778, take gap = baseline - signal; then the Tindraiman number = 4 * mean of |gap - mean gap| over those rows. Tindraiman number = 79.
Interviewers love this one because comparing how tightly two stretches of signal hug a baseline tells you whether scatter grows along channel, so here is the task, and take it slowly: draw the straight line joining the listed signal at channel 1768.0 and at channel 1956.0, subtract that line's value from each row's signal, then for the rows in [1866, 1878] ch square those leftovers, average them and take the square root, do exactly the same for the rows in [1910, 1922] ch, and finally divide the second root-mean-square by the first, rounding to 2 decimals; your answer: 1.93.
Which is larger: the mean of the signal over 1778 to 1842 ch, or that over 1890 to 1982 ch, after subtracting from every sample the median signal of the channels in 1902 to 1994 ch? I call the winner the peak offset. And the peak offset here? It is -2.4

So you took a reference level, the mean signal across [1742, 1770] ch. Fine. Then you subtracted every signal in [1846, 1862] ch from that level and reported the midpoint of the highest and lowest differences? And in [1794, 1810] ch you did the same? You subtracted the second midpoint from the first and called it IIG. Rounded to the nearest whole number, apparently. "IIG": 11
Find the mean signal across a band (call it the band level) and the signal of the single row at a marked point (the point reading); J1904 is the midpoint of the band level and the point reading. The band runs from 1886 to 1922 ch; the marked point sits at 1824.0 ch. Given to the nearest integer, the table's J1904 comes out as 270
